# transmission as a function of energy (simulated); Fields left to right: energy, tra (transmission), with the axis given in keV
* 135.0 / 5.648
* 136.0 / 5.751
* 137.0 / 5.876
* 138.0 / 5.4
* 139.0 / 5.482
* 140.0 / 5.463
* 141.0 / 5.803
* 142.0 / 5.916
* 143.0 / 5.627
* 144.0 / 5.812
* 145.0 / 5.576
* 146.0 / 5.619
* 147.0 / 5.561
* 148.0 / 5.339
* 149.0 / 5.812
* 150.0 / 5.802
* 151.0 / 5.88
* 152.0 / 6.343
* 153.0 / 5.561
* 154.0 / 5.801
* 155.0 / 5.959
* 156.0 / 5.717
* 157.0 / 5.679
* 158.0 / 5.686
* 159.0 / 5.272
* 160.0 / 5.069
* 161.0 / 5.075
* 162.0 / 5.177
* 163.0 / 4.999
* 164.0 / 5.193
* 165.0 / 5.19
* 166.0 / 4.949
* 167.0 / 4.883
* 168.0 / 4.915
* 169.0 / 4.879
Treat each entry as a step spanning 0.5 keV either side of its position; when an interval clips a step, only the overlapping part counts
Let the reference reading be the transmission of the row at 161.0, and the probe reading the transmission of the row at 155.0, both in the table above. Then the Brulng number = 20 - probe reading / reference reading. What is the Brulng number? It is 18.83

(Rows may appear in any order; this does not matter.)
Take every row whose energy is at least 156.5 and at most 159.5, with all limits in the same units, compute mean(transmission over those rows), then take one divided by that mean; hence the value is 0.180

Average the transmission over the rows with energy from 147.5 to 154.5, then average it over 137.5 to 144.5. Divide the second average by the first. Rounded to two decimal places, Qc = 0.97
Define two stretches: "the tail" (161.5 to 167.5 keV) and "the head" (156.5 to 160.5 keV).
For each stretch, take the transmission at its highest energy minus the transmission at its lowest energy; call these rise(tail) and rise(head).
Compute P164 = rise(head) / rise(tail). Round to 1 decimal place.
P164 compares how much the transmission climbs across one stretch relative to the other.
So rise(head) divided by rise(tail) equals 2.1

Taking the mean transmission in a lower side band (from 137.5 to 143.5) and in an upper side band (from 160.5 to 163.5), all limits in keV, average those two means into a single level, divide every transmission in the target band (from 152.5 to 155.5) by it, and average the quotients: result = 1.08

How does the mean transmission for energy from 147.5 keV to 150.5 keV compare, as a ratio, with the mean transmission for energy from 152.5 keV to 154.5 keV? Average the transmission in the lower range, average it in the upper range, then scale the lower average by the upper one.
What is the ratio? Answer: 0.99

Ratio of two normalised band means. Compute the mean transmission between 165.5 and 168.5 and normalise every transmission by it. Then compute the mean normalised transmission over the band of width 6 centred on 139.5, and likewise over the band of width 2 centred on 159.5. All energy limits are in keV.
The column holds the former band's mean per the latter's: 1.09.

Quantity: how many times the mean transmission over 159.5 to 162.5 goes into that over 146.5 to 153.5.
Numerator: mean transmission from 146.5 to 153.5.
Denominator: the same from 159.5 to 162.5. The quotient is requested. 1.13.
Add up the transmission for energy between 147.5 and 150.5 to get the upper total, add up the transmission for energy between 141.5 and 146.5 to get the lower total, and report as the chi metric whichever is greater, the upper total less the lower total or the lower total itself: 29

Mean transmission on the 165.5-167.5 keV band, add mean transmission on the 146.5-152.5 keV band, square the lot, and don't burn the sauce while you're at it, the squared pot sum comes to 115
